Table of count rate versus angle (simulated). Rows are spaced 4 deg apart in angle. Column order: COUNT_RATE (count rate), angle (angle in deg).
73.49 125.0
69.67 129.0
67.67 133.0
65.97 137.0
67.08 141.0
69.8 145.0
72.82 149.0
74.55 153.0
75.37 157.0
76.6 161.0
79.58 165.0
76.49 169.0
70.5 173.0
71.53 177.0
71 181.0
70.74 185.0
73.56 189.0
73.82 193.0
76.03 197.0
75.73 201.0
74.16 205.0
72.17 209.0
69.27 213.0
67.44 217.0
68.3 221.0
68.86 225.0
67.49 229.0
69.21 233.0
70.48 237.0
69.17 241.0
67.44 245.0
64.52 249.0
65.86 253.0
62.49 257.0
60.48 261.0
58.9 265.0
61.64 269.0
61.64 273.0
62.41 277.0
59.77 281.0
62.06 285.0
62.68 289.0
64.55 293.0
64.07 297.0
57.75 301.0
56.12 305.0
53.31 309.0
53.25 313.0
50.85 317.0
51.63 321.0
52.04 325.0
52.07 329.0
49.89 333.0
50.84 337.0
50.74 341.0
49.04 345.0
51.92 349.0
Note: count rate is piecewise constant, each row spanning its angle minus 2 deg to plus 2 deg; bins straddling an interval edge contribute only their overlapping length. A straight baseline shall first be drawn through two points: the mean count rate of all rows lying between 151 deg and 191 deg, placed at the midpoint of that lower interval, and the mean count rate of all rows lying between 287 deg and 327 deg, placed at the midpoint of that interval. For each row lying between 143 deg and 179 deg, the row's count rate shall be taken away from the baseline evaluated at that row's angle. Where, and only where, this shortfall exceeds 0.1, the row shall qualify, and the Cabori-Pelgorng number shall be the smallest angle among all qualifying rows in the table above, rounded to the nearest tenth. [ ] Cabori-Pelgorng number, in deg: 145.0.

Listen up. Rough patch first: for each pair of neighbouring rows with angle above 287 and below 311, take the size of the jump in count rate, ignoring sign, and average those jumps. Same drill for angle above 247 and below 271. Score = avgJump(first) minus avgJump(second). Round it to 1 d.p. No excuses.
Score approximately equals 0.4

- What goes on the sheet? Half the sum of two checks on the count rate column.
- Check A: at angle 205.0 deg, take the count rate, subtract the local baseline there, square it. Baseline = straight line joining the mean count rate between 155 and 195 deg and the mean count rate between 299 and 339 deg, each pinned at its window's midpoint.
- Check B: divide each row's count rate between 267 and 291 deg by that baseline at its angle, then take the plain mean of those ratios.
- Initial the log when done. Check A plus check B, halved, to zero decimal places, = 11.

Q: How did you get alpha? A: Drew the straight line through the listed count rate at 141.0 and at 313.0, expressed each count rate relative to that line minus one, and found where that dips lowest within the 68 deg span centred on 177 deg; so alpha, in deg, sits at 145.0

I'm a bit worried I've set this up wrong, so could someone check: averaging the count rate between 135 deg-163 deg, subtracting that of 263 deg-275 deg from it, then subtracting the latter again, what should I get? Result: -49.7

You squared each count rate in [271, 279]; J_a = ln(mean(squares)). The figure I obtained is 8.3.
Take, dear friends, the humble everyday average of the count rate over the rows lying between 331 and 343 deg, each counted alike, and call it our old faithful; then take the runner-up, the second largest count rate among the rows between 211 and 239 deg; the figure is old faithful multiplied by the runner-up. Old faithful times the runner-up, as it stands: 3497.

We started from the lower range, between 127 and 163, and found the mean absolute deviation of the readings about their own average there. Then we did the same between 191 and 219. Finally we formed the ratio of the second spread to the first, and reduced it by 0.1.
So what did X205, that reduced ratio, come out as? 0.67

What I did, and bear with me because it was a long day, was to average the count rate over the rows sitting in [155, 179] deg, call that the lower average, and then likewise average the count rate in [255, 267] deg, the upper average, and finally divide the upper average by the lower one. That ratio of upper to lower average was 0.81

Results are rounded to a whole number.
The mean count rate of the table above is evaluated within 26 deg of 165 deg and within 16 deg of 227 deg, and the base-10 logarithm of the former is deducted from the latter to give 67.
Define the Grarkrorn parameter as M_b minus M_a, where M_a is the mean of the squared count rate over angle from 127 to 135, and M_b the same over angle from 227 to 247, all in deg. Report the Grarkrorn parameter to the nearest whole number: 12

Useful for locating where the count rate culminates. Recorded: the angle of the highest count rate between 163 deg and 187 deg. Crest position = 165.0 deg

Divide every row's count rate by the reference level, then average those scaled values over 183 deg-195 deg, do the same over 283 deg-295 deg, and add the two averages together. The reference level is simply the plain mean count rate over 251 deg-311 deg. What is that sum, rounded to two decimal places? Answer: 2.23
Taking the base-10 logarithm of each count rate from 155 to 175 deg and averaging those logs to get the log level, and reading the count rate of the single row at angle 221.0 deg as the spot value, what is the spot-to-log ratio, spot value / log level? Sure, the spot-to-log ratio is 36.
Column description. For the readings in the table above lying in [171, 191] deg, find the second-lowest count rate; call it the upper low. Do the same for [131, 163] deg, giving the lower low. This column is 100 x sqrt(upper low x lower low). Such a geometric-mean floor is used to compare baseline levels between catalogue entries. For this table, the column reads 6889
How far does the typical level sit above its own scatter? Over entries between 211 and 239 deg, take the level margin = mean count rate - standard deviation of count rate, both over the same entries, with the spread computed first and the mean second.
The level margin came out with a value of 68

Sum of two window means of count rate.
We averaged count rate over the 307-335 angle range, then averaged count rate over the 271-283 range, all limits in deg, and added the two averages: 113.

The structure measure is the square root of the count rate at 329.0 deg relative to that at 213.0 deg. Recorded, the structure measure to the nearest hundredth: 0.87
